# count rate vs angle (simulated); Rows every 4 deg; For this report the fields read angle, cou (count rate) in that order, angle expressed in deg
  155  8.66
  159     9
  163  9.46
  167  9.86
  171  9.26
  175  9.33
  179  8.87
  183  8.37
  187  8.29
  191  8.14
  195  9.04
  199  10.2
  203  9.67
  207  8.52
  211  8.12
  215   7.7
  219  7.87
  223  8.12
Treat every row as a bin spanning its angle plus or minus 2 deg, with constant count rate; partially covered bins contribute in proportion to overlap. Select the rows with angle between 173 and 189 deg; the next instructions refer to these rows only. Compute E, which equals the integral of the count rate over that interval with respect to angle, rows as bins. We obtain 139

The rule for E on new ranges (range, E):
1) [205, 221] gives 129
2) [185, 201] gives 143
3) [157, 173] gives 150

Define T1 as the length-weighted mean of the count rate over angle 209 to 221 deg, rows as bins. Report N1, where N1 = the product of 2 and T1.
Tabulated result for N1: 15.8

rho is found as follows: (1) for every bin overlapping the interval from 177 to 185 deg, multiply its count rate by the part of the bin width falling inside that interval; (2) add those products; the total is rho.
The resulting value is 69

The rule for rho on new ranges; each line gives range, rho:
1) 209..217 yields 63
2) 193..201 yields 77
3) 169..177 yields 74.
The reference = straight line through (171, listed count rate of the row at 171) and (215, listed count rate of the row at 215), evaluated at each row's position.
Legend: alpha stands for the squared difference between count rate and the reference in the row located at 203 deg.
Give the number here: 2.39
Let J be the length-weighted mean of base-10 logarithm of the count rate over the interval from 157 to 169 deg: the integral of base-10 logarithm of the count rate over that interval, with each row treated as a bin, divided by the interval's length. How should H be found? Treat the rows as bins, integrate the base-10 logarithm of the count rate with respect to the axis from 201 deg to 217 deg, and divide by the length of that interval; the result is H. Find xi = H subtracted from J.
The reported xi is 0.05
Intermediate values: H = 0.93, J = 0.975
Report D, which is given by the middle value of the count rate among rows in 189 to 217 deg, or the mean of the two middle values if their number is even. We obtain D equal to 8.5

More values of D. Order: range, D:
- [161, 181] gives 9.3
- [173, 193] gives 8.4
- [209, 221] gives 7.9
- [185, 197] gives 8.3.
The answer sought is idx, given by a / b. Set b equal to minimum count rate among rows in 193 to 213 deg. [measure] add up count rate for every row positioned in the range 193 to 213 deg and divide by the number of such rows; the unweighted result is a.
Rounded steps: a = 9.11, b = 8.12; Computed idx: 1.12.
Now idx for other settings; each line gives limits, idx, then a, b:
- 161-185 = 1.10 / 9.19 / 8.37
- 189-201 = 1.12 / 9.13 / 8.14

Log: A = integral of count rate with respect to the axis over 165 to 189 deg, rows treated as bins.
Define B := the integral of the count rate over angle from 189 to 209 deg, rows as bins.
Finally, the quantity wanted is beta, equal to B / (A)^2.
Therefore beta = 0.004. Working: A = 216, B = 182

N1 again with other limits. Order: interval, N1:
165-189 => 18.0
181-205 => 17.9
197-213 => 18.3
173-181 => 18.2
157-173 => 18.8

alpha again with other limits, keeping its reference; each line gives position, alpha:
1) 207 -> 0.29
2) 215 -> 0.00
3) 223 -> 0.50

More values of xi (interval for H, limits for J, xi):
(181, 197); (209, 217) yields -0.03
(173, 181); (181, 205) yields -0.01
